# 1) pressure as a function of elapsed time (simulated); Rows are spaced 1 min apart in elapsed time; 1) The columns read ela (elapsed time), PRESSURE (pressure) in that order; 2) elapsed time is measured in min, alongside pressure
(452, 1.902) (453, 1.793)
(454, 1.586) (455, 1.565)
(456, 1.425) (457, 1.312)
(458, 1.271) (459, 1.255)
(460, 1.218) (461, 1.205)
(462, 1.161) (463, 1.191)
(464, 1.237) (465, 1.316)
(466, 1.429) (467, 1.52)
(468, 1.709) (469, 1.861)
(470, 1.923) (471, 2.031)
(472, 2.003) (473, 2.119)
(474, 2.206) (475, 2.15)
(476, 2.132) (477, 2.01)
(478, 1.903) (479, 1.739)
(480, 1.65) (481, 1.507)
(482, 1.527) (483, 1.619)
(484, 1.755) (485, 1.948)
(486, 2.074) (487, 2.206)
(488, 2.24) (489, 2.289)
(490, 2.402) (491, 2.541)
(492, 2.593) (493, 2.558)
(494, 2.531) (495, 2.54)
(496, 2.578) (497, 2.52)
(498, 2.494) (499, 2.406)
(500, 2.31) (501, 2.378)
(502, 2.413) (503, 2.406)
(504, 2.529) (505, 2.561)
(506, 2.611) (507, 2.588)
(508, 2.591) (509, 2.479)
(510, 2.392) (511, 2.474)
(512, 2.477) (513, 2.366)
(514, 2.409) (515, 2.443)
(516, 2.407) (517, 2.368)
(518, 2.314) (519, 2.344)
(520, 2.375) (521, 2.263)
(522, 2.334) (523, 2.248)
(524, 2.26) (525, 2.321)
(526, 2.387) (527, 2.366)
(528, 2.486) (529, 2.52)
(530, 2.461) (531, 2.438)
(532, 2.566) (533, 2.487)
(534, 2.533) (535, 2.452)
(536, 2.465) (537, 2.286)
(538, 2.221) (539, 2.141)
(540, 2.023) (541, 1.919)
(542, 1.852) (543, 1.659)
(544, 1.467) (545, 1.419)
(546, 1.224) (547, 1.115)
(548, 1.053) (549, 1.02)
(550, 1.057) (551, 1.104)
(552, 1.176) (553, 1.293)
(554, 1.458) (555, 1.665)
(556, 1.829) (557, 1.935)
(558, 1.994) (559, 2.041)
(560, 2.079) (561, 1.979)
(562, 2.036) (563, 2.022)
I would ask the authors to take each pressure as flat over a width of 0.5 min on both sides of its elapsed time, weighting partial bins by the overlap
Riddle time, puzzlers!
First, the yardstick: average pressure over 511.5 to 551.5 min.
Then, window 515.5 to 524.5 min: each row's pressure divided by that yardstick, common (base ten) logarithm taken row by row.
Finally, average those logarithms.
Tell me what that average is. 0.05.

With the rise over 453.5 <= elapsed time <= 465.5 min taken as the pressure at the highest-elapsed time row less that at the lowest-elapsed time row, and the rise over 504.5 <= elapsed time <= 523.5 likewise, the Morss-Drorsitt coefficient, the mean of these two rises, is -0.3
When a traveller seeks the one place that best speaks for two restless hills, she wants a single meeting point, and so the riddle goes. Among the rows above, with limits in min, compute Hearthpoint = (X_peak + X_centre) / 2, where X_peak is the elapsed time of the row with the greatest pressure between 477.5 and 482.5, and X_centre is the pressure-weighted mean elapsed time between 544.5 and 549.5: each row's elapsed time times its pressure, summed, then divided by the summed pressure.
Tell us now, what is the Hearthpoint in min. 512.4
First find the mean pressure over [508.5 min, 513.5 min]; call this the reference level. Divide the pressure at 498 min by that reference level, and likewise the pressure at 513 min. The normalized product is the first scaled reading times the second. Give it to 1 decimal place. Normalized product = 1.0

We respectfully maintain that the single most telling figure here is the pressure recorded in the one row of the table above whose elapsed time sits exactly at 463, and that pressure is 1.191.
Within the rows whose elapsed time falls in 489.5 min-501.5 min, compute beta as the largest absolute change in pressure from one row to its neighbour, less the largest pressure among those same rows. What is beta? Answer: -2.45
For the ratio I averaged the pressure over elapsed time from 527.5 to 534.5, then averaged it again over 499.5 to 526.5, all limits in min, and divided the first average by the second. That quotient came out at 1.04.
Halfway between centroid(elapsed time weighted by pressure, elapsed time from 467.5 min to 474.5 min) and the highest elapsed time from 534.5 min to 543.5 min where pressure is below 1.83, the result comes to 507.1 min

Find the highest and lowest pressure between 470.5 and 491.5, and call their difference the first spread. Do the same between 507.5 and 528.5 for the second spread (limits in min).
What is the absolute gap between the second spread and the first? 0.69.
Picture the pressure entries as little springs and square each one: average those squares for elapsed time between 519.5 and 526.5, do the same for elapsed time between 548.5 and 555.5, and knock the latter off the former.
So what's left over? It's 3.7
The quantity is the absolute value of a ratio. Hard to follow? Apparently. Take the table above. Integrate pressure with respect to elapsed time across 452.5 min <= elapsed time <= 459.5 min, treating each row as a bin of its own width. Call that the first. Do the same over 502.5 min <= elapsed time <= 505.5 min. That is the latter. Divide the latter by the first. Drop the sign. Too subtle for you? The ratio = 0.7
